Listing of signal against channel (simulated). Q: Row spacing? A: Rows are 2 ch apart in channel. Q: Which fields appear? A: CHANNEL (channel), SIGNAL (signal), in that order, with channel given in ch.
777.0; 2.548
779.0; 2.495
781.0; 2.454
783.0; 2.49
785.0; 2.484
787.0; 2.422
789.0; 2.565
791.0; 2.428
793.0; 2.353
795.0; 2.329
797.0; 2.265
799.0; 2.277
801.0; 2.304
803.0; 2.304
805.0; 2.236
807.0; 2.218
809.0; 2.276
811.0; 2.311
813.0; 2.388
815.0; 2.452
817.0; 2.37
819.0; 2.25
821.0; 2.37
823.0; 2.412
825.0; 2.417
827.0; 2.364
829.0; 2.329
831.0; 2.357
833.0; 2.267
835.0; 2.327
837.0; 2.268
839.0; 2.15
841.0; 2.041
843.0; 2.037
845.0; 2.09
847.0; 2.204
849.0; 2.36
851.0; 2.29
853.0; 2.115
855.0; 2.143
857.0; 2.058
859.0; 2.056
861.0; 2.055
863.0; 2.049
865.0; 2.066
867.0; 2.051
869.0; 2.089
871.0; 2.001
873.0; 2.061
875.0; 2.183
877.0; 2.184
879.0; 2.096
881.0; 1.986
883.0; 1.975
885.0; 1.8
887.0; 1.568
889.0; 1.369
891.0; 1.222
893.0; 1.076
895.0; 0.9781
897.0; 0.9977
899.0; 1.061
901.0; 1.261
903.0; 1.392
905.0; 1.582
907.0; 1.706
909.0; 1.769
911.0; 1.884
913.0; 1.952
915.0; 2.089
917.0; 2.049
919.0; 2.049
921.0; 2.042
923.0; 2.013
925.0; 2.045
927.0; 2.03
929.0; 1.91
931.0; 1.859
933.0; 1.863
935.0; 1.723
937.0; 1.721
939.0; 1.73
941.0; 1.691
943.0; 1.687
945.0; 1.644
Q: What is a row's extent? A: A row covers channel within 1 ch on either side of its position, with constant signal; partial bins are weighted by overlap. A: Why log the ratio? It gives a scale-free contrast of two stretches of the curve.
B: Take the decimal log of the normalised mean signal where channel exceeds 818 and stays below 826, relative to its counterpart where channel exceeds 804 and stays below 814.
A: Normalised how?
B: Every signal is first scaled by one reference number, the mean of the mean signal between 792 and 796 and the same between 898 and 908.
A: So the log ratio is 0.014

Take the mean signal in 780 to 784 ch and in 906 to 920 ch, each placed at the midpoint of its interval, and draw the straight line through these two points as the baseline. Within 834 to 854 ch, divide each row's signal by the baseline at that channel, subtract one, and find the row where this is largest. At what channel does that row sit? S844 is 849.0 ch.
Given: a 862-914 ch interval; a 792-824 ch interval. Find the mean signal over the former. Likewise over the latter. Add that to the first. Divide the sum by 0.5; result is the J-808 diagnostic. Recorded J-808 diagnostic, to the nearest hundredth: 8.05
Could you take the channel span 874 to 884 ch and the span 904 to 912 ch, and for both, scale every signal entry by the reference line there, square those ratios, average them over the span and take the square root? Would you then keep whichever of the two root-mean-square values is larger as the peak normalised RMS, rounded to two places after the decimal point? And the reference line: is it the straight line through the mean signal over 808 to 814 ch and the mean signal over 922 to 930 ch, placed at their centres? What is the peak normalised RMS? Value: 0.98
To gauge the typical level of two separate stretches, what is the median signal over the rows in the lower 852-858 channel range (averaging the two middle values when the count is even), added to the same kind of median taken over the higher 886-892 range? 3.5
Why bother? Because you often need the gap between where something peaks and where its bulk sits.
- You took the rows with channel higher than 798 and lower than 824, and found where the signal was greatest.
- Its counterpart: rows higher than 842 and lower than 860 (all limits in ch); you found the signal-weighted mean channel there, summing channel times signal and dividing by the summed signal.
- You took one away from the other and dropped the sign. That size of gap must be 36.0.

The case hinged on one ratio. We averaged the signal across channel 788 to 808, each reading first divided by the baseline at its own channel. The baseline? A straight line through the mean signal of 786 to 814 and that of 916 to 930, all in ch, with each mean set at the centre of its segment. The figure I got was 0.995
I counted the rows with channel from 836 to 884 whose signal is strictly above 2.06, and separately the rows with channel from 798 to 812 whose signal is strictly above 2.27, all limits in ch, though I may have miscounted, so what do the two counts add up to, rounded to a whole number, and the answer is 19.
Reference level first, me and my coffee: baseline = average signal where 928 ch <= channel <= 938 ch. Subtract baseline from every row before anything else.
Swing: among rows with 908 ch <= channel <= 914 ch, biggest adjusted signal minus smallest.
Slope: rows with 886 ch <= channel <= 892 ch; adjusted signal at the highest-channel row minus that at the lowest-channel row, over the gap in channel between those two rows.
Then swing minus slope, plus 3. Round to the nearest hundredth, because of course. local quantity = 3.27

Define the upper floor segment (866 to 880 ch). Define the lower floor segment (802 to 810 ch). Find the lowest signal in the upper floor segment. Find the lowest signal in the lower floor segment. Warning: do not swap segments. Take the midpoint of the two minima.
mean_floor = 2.11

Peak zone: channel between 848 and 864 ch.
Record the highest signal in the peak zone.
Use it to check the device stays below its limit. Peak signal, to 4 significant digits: 2.360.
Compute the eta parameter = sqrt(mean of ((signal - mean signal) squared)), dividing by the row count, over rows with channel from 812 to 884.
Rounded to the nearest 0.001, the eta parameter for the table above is 0.145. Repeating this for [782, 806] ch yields 0.100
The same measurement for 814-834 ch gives 0.060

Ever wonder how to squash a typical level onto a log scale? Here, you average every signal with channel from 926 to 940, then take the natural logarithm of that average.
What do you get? 0.61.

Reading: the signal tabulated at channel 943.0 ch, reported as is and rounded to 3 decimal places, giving 1.687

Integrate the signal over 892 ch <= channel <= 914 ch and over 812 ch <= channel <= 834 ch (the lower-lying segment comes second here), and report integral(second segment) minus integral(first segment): 21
